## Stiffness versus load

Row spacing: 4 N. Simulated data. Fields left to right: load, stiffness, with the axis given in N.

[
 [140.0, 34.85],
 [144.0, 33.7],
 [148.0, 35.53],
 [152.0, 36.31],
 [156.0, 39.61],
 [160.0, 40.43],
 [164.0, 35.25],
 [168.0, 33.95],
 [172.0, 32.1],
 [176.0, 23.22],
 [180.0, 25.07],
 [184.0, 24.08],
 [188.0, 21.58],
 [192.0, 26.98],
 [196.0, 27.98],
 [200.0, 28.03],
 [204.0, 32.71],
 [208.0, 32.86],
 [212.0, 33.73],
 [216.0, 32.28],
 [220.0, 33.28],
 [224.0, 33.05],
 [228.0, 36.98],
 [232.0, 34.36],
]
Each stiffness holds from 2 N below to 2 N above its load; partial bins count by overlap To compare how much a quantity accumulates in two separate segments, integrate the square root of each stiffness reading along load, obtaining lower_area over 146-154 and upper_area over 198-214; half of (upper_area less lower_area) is 21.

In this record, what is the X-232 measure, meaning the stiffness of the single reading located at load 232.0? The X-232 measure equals 34.36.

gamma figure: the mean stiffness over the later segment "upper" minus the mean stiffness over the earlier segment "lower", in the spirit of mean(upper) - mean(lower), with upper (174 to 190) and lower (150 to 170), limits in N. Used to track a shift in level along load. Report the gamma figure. -14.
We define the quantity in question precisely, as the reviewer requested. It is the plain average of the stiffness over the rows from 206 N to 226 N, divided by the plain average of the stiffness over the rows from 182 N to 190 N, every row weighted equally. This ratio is 1.4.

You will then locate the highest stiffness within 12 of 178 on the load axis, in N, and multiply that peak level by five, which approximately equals 170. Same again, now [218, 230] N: 185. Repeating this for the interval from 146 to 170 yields 202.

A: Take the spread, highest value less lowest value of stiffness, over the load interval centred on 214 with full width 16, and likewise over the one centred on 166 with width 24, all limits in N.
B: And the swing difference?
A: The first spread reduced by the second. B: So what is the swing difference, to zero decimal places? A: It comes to -16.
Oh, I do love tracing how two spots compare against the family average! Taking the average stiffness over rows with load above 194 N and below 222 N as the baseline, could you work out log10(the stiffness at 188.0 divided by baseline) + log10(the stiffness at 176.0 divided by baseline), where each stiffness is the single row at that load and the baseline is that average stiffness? -0.30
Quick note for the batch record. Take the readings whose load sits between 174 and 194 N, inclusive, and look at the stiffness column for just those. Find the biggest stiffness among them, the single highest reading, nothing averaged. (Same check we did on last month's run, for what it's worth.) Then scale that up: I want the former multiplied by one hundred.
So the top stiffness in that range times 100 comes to 2698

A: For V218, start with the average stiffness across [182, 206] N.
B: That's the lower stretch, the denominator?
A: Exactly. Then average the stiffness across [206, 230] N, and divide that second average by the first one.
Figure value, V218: 1.3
